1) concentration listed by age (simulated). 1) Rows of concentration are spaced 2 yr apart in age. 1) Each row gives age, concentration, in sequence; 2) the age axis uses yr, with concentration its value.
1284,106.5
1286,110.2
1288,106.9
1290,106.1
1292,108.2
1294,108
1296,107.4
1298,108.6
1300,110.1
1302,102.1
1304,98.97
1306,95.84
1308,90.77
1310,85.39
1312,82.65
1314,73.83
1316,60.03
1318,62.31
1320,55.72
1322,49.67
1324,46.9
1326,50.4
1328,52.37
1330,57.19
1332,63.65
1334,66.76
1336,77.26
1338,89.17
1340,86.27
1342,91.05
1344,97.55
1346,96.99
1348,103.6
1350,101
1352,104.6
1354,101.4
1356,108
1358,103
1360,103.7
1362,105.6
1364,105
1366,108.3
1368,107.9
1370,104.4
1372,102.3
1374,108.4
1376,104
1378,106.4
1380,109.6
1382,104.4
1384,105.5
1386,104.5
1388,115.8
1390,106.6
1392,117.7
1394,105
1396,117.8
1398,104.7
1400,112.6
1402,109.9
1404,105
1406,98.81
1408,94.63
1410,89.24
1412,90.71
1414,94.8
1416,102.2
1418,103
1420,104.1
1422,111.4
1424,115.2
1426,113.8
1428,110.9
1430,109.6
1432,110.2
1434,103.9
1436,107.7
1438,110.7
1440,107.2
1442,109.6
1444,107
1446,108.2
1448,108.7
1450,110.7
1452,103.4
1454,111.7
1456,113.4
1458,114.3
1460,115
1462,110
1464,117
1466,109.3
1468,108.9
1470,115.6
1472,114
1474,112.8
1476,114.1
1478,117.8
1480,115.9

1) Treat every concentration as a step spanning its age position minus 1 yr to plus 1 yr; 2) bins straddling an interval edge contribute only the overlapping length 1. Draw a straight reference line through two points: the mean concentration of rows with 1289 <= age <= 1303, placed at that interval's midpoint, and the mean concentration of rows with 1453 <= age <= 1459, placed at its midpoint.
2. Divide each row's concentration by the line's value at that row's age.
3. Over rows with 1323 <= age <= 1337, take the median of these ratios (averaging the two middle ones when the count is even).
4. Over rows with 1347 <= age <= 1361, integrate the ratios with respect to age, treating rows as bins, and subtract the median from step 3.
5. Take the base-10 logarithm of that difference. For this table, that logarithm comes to 1.11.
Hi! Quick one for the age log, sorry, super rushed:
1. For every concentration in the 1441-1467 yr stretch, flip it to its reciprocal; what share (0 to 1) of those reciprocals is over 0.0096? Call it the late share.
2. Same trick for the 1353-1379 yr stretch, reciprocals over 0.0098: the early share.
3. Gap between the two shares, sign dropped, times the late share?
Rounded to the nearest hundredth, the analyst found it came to 0.00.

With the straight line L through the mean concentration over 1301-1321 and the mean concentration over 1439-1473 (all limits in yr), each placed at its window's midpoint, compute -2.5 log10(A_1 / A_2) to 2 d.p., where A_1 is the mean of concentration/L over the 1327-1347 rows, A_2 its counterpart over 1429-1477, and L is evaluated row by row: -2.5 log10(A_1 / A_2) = 0.12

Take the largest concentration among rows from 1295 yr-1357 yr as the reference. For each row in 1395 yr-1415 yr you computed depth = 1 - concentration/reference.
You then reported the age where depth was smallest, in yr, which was 1396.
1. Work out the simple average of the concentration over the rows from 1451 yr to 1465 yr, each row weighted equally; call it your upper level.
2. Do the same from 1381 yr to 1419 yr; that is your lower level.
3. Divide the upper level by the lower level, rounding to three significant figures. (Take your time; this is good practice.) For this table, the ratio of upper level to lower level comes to 1.07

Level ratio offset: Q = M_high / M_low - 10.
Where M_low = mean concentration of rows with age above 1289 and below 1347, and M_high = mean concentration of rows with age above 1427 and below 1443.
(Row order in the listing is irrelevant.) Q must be -8.68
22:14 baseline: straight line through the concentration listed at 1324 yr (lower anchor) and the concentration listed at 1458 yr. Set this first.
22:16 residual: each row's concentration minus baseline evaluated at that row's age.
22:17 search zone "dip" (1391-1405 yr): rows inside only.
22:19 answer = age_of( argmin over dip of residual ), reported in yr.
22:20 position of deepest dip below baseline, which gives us 1404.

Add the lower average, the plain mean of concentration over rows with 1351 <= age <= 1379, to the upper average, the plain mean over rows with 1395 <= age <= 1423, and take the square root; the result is 14.4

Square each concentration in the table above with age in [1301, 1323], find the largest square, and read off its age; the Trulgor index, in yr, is 1302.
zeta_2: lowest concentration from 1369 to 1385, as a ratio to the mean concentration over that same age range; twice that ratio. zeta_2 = 1.94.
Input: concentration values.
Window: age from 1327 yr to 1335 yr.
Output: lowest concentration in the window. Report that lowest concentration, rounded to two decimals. 52.37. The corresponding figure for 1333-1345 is 66.76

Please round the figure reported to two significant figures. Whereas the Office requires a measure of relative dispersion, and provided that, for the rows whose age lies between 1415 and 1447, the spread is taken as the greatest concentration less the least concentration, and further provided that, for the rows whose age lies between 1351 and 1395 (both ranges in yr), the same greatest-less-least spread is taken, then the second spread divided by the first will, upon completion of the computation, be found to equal 1.3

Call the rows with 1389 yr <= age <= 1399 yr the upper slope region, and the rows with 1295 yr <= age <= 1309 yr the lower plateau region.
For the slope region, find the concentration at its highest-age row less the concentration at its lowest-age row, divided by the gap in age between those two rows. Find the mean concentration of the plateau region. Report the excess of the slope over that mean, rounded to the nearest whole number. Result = -102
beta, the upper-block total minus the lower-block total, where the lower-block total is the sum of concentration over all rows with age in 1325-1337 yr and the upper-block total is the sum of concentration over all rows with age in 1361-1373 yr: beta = 266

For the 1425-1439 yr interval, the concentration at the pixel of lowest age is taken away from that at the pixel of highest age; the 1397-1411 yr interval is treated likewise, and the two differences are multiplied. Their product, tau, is 48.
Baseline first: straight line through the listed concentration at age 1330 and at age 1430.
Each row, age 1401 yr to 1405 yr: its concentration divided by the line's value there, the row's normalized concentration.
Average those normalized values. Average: 1.1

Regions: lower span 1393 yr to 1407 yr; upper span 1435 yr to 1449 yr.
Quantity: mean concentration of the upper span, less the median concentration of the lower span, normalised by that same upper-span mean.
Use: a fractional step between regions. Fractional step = 0.03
